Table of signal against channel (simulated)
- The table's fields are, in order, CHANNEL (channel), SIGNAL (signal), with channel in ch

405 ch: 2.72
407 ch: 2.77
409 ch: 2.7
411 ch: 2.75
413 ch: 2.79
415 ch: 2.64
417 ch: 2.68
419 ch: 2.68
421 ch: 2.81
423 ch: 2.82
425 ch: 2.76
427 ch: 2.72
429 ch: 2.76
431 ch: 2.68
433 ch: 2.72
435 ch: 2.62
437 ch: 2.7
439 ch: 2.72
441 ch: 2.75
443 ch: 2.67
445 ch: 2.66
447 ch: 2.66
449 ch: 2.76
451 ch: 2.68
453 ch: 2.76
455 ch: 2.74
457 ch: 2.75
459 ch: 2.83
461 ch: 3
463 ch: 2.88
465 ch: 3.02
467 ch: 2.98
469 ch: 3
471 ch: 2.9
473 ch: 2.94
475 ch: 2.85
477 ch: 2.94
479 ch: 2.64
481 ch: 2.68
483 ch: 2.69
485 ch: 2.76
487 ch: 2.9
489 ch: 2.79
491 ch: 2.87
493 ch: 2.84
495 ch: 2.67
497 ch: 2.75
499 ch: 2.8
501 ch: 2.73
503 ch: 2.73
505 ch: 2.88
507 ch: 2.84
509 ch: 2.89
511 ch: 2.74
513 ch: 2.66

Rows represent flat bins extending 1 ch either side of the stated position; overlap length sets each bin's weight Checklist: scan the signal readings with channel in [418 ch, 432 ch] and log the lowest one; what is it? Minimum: 2.68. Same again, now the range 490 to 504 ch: 2.67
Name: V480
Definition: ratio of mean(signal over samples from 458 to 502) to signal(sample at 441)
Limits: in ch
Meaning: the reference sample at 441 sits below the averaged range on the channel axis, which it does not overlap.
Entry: 1.03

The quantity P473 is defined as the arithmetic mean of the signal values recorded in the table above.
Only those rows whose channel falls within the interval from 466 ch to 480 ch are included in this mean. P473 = 2.89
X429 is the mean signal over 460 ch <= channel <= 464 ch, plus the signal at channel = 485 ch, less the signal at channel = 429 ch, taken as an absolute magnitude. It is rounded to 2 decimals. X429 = 2.94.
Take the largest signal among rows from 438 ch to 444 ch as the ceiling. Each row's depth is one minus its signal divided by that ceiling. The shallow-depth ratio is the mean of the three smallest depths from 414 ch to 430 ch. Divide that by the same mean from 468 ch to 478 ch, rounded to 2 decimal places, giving 0.22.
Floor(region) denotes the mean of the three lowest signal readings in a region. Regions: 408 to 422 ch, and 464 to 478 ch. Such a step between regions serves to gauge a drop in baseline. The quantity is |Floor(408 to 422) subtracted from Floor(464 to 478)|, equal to 0.23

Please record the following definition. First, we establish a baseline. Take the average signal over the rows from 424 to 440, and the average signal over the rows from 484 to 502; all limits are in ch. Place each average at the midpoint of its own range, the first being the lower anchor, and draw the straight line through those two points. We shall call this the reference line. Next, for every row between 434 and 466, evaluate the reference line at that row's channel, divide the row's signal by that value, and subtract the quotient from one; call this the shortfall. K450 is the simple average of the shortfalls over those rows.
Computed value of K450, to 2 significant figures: -0.010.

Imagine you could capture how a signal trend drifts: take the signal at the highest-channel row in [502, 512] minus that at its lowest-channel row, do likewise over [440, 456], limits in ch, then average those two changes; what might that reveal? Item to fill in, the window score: 0.00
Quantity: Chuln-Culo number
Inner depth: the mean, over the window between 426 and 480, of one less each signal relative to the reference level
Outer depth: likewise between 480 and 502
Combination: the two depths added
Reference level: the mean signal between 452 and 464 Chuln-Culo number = 0.033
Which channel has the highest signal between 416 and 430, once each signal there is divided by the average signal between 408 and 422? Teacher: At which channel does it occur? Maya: 423 ch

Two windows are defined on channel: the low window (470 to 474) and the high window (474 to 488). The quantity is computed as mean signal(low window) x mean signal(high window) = 8.1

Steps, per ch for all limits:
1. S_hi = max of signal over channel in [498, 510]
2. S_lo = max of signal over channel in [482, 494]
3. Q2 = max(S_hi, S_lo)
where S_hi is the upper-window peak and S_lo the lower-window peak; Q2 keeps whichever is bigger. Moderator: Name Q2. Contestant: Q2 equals 2.90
